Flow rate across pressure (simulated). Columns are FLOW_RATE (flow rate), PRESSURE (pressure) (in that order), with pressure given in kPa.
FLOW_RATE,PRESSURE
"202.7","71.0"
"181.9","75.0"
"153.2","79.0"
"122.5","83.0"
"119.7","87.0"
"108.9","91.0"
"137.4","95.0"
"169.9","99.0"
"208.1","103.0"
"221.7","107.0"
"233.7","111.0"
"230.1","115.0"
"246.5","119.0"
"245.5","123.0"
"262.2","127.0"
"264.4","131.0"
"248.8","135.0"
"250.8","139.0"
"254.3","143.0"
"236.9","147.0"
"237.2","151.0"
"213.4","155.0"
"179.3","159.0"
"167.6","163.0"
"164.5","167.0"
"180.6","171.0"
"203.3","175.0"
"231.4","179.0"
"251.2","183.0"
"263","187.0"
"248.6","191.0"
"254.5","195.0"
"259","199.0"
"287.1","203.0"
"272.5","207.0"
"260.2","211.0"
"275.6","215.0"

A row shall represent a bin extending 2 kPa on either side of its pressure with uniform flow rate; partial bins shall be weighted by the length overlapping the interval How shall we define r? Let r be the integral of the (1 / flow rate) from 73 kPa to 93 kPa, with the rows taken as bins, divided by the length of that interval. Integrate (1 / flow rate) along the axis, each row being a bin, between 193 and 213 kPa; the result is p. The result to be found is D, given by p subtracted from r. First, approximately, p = 0.075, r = 0.0075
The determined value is -0.068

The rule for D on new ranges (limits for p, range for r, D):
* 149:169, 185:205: -0.102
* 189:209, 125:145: -0.072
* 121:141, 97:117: -0.074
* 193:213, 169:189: -0.071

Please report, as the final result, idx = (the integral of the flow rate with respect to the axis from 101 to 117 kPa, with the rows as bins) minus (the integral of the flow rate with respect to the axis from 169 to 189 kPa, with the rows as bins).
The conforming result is -944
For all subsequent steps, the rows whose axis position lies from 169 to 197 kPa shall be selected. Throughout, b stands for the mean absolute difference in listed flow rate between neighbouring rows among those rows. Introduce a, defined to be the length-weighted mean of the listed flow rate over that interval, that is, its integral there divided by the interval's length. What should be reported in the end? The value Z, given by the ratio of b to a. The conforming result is 0.07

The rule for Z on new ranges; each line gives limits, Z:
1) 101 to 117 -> 0.04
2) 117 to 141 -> 0.03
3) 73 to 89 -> 0.14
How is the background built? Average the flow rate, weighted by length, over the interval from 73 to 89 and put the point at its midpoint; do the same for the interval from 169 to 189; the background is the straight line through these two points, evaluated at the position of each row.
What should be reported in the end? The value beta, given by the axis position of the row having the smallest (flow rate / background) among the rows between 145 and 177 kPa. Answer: 167.0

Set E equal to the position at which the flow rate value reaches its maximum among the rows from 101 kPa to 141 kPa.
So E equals 131.0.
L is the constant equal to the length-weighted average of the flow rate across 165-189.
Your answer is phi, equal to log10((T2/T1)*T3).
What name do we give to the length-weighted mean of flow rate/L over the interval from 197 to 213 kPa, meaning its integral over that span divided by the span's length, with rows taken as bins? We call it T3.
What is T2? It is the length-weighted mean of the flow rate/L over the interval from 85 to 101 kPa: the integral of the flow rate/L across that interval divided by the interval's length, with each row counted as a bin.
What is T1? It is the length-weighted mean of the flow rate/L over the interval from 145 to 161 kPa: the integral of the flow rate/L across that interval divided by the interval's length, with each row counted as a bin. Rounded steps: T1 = 1.00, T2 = 0.6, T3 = 1.3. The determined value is -0.11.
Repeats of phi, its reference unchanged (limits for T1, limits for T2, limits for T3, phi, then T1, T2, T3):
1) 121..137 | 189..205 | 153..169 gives -0.06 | 1.18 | 1.2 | 0.8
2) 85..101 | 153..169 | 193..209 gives 0.23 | 0.62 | 0.8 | 1.2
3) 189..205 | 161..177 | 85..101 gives -0.37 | 1.22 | 0.8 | 0.6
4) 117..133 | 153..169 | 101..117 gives -0.13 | 1.18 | 0.8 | 1.0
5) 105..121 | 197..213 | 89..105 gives -0.08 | 1.08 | 1.3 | 0.7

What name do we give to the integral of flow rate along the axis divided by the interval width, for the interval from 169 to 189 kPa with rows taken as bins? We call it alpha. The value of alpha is 226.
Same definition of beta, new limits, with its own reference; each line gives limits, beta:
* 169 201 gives 171.0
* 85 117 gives 91.0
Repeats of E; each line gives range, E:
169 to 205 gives 203.0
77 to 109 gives 107.0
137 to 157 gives 143.0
